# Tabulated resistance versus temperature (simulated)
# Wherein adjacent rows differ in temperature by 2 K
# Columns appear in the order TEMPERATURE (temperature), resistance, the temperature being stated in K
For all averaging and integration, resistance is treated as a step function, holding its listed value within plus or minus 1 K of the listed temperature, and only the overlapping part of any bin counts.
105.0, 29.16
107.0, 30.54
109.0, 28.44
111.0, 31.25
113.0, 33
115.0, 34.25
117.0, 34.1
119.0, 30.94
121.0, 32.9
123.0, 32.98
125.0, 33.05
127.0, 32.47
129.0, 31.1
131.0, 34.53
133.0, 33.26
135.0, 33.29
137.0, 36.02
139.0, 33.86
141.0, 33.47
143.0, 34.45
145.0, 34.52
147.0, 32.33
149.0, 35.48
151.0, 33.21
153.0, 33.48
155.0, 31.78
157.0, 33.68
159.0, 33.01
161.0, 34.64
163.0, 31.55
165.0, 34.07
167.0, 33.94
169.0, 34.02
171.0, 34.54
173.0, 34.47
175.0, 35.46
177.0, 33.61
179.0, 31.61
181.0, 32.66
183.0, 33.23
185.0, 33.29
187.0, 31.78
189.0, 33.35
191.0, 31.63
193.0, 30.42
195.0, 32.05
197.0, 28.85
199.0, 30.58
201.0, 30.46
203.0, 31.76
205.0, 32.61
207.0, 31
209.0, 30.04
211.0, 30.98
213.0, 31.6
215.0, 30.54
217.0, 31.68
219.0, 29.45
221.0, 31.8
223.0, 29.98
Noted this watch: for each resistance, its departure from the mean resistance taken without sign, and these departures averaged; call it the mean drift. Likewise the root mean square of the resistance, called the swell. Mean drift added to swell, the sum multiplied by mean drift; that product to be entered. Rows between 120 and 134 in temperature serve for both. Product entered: 21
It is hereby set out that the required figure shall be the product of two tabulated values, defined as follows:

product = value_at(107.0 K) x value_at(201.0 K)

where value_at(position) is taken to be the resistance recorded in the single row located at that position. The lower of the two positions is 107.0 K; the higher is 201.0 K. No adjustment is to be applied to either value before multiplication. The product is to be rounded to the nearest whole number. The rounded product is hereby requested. 930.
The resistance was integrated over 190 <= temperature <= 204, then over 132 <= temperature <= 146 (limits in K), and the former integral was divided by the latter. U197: 0.90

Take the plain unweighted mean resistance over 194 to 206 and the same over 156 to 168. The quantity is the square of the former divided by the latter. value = 29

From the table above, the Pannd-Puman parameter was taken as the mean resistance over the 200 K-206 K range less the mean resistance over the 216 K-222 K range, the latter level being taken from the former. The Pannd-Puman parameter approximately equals 0.6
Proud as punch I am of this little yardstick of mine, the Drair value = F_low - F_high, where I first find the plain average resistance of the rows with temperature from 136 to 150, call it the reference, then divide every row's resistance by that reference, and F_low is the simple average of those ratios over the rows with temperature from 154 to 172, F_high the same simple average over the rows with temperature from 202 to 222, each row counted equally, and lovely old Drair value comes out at 0.07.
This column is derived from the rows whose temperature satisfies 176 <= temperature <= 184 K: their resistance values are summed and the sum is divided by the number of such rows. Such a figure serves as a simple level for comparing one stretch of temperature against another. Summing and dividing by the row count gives 32.8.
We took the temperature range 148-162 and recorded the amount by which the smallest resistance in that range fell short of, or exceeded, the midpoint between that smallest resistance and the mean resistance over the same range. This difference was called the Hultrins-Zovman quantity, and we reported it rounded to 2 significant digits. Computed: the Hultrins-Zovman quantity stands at -0.92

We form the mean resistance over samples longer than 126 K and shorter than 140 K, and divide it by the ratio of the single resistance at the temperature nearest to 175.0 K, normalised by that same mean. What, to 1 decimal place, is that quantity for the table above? 31.7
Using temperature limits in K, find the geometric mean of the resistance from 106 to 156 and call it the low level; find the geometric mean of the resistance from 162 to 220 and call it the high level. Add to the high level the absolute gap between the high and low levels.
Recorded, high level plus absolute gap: 32.9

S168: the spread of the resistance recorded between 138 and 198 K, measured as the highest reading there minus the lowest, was 7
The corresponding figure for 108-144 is 8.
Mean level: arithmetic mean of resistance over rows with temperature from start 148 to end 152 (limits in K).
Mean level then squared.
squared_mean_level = 1180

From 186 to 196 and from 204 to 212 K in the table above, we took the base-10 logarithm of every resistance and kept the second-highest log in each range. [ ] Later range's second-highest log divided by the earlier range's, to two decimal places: 0.99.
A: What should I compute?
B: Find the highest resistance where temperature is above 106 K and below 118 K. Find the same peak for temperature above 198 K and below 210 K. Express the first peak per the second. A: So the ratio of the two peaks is 1.05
